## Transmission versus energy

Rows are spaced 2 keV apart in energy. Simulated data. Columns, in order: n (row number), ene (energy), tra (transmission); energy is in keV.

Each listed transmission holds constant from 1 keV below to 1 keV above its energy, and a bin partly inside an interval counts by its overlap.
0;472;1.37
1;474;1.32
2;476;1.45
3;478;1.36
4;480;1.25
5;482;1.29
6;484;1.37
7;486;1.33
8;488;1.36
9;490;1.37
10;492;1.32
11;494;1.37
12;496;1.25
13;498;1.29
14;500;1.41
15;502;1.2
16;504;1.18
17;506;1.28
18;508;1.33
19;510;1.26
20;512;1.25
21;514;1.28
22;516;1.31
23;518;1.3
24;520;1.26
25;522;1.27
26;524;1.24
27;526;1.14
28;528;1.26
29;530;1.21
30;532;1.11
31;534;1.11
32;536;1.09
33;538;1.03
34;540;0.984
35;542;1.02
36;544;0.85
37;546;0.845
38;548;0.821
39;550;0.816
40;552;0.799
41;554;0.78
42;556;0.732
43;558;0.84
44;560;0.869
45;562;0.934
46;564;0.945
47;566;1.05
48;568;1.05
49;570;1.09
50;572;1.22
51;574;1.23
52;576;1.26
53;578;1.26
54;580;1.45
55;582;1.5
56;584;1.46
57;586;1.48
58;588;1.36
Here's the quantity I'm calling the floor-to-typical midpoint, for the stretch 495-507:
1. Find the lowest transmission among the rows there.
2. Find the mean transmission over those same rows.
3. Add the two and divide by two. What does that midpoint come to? 1.22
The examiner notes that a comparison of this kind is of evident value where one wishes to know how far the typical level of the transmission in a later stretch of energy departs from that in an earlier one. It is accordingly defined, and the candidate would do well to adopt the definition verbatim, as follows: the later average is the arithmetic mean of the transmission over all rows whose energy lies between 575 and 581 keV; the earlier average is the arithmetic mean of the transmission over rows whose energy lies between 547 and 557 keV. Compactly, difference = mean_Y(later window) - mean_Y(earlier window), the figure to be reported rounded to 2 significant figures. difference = 0.53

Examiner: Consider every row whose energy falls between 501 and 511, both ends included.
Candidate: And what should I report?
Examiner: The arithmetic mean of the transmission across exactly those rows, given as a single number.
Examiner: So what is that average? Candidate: 1.25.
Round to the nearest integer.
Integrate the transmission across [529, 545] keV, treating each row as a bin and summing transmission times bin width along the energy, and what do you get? 17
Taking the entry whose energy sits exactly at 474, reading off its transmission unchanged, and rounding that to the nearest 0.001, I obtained 1.320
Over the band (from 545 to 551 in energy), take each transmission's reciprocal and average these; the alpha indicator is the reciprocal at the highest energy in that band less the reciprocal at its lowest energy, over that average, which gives 0.035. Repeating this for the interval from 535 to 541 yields 0.102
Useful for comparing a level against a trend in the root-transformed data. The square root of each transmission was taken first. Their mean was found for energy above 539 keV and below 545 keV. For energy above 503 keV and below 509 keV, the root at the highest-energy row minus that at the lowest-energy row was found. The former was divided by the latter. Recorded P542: 15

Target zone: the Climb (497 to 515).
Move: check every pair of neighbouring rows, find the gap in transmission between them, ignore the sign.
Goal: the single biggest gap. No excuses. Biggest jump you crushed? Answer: 0.210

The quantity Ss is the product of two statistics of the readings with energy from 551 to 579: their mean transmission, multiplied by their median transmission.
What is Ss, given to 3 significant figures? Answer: 1.00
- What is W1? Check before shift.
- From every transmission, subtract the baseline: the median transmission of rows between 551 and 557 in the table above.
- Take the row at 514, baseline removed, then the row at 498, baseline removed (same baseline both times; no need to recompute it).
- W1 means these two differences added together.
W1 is 1.0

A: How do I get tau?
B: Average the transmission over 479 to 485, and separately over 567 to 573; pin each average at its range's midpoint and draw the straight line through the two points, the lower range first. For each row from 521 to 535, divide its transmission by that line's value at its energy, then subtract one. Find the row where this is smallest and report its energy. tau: 532 keV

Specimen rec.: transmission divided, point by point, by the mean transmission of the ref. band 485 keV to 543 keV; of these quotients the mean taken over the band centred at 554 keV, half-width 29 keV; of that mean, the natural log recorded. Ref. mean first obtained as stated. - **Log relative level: -0.17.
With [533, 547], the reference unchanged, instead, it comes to -0.22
